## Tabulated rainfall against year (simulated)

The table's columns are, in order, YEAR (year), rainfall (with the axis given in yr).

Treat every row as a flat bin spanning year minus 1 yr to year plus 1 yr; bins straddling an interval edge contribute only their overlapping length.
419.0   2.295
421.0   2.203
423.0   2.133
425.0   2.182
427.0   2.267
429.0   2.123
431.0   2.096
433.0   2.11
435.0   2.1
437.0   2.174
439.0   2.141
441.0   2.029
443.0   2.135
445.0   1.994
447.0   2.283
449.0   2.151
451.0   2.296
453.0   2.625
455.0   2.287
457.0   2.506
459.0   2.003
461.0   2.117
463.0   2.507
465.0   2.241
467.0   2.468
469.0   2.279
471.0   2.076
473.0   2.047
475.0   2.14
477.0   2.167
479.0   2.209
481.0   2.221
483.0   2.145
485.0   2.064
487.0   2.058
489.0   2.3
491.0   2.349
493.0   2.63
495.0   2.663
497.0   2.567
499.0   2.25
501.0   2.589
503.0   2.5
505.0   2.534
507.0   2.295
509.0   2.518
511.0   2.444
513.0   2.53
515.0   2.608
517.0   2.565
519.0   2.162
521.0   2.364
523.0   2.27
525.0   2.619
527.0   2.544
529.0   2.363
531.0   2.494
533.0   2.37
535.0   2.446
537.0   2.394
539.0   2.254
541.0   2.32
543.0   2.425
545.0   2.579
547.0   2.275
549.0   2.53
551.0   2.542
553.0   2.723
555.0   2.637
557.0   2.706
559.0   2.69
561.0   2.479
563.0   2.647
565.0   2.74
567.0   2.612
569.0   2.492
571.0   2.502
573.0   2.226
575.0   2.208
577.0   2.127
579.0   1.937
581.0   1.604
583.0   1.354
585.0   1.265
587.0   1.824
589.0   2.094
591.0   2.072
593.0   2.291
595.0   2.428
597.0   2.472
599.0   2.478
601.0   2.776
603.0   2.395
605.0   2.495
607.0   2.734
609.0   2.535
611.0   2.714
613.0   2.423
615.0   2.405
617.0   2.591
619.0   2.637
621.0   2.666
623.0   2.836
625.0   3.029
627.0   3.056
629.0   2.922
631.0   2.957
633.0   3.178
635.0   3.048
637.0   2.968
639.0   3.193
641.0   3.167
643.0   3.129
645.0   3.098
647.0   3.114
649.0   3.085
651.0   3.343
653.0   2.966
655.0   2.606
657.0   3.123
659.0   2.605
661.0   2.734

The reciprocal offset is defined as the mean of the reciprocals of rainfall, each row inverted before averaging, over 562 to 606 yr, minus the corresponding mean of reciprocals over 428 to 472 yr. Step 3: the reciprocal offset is 0.01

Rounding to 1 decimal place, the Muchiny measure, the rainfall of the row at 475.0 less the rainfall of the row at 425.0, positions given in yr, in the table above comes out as 0.0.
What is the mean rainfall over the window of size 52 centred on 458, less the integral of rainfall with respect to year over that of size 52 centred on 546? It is -128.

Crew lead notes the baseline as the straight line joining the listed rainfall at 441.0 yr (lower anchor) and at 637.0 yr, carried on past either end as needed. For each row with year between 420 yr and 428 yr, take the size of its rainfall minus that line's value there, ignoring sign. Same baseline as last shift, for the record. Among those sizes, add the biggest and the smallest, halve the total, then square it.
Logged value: 0.06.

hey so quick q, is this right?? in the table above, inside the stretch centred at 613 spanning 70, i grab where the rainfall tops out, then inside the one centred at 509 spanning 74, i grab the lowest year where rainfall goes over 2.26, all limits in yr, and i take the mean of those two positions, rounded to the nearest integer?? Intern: 564 yr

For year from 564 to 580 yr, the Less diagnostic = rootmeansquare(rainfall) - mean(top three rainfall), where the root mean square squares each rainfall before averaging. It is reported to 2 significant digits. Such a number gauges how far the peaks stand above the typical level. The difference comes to -0.25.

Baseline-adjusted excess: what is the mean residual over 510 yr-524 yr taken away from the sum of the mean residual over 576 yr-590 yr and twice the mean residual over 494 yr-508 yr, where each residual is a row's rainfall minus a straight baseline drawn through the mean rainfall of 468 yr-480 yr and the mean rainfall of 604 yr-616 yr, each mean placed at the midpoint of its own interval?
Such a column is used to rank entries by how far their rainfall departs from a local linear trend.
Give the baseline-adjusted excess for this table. -0.36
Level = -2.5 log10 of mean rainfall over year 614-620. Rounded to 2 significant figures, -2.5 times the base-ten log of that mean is -1.0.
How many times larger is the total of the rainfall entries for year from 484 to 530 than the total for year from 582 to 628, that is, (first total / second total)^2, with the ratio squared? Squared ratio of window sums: 1.01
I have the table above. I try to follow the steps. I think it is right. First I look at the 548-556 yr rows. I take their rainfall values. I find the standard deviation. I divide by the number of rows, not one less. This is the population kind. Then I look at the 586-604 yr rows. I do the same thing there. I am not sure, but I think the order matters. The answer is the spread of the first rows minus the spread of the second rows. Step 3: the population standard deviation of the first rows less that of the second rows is -0.19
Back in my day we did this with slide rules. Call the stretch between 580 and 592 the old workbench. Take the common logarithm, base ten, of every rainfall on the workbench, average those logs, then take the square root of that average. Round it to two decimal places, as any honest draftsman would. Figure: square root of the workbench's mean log 0.47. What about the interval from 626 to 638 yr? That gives 0.69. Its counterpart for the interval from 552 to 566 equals 0.65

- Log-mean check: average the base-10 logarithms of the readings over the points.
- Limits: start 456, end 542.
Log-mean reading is 0.370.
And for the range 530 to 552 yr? 0.384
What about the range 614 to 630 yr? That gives 0.441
